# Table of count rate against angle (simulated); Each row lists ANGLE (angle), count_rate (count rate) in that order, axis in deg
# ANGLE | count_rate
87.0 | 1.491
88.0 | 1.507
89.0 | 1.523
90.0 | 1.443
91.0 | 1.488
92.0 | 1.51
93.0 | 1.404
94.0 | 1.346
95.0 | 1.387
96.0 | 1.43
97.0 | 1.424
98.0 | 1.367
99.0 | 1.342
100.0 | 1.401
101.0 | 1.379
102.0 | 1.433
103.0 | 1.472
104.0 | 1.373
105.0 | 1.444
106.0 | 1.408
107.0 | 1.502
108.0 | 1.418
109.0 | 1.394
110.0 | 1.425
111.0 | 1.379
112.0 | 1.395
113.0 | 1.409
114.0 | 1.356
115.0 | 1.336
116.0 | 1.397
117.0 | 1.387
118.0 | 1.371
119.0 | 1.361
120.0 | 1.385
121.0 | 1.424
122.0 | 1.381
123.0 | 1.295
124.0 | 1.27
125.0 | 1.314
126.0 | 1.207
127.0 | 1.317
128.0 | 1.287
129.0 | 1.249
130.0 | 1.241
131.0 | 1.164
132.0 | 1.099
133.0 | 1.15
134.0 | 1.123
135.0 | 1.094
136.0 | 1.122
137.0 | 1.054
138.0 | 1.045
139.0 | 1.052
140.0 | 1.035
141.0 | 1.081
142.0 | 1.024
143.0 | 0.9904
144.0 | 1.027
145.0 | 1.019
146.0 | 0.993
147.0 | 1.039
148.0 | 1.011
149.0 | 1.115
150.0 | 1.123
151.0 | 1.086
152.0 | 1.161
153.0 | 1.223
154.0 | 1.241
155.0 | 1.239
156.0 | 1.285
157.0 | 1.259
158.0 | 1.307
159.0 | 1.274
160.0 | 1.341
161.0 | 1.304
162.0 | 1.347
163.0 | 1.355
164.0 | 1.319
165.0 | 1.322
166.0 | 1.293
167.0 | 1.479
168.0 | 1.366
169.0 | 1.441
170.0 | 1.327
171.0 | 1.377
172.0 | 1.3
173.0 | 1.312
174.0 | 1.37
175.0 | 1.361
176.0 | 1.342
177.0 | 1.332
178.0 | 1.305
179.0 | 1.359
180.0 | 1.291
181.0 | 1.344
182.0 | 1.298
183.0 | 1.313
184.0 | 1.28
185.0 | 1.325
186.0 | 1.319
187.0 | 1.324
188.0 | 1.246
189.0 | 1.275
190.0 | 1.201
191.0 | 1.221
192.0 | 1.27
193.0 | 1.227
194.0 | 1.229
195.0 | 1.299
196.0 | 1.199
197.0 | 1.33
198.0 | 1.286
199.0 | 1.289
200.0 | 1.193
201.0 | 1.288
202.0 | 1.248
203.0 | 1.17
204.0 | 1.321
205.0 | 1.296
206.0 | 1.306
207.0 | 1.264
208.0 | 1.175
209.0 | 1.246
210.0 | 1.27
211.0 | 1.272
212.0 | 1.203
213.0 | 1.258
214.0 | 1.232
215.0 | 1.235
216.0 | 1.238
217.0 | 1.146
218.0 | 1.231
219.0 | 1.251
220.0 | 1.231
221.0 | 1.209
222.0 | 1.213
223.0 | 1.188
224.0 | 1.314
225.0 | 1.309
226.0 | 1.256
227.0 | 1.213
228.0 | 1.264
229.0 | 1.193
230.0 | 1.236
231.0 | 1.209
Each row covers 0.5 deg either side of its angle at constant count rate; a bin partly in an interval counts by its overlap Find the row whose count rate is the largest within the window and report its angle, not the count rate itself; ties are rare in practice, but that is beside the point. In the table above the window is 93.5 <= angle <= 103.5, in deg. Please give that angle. 103.0 deg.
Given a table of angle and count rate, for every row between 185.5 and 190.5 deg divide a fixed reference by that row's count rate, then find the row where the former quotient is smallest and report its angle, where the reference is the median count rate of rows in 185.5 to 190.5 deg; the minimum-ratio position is 187.0 deg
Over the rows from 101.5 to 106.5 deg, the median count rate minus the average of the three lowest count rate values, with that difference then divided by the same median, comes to 0.020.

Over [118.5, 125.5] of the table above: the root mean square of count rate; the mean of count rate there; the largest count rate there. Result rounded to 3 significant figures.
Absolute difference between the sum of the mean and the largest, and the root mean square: 1.42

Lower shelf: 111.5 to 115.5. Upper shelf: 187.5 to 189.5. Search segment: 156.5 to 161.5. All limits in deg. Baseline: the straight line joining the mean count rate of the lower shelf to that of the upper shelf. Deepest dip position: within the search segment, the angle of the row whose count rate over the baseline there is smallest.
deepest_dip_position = 157.0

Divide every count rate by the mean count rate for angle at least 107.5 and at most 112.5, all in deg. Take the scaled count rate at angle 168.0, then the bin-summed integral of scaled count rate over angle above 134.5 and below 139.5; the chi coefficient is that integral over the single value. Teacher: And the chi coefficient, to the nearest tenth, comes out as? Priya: 3.9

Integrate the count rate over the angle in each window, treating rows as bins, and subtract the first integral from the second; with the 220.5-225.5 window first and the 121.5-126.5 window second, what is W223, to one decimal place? 0.2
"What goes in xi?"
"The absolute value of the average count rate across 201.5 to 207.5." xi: 1.27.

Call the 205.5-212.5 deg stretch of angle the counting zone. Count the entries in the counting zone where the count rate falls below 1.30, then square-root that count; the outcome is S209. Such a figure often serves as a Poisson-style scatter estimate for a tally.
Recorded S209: 2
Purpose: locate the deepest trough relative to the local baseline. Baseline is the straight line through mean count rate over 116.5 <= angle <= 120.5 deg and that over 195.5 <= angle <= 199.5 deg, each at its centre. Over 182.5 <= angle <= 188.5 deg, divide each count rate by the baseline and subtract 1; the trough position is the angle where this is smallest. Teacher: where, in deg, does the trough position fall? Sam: 188.0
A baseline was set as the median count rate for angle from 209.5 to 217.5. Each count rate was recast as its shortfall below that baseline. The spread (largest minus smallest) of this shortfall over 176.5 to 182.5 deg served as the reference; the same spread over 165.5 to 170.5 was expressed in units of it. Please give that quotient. 2.7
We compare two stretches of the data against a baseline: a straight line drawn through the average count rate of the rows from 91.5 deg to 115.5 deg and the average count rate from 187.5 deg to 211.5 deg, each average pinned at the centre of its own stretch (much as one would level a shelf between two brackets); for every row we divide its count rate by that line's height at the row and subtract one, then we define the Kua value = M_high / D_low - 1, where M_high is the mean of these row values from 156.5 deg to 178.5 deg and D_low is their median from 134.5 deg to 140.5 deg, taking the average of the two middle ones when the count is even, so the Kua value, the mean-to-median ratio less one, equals -1.1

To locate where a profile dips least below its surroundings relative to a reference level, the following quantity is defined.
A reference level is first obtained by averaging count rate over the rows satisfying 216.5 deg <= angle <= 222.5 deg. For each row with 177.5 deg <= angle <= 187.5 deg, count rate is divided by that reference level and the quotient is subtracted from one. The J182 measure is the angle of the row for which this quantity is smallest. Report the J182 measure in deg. 179.0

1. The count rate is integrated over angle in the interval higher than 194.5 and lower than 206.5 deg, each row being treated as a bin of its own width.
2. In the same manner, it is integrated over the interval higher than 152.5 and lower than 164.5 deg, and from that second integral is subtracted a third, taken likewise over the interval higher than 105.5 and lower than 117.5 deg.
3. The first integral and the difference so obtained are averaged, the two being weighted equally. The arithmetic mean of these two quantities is 7.0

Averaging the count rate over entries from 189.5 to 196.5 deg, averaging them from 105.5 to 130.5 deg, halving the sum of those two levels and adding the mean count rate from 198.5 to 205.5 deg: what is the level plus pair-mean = 2.55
